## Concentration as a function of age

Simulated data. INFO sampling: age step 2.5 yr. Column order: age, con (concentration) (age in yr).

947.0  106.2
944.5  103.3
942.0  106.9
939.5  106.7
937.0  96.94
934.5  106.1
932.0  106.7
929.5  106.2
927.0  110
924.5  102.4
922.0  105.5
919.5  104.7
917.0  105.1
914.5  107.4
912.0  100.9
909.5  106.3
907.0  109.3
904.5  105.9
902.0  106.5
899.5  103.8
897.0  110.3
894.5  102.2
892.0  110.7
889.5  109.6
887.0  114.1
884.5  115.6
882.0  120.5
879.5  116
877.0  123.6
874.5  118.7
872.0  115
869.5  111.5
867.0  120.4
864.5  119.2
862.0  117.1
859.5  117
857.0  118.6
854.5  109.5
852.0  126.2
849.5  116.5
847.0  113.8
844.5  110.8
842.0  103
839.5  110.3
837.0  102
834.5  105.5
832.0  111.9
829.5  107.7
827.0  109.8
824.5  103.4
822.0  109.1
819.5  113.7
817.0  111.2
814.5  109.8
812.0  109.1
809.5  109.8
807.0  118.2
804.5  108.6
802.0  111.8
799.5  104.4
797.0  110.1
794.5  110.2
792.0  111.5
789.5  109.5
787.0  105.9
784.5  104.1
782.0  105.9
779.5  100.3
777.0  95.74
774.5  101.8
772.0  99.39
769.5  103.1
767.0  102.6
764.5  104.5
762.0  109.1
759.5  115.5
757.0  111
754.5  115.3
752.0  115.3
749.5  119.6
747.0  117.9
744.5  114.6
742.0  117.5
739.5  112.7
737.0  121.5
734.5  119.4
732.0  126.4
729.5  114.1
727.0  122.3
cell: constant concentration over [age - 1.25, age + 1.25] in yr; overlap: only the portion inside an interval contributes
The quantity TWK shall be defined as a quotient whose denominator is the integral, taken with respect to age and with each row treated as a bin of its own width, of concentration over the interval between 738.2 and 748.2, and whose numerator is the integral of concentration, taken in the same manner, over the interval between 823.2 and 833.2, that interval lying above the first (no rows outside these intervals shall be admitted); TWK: 0.94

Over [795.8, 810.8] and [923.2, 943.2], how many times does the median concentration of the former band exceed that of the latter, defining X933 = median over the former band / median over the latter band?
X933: 1.03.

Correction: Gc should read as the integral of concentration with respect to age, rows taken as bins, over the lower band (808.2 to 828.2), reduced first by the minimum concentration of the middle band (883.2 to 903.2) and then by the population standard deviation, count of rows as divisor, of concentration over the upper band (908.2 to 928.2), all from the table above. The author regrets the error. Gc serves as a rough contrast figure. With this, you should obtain 2085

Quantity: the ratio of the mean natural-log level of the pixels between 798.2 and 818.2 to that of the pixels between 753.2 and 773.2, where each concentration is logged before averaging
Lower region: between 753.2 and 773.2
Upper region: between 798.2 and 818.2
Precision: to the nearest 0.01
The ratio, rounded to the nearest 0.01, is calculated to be 1.01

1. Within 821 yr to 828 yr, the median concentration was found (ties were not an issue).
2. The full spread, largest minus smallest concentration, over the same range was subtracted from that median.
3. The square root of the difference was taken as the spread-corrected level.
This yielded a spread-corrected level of 10.1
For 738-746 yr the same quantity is 10.5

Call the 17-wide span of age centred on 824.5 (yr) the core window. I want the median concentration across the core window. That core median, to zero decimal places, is 110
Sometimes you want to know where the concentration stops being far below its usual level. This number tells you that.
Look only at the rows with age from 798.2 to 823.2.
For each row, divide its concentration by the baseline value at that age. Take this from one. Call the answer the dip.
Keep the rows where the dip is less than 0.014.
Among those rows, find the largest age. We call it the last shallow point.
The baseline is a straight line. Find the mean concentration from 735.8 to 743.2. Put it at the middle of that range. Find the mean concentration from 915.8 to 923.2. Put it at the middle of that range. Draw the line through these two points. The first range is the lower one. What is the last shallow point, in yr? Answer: 819.5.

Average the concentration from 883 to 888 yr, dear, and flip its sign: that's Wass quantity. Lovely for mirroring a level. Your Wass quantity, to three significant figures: -115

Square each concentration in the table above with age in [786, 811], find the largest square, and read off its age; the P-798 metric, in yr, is 807.0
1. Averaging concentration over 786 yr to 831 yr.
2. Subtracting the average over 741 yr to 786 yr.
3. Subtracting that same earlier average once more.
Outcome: -107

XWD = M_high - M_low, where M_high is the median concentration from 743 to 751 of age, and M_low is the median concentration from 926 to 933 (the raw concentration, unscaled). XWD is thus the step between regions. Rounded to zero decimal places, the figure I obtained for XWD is 11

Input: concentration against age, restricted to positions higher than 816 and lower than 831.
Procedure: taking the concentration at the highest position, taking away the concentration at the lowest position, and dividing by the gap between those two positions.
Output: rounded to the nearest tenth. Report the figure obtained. -0.3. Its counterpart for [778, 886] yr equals 0.1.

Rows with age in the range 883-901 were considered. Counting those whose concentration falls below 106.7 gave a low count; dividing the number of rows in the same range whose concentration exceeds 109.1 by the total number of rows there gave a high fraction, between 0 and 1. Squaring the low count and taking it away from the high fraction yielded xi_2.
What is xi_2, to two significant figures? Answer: -3.3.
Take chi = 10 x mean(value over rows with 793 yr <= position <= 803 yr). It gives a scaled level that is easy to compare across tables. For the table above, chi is 1091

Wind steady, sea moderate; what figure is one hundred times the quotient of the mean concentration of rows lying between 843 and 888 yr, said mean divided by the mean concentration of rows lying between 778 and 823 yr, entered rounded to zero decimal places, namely 107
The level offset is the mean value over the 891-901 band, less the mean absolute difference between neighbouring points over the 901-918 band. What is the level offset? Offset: 103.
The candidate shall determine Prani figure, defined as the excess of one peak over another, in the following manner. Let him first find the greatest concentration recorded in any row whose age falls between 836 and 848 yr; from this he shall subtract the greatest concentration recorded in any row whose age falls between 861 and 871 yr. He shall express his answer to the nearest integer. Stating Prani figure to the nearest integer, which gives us -7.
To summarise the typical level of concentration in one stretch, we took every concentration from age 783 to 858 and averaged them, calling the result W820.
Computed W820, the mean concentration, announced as 110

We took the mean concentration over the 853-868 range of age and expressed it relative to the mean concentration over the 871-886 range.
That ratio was 0.99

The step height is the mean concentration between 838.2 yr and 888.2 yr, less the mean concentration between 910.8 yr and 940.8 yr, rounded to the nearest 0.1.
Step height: 11.0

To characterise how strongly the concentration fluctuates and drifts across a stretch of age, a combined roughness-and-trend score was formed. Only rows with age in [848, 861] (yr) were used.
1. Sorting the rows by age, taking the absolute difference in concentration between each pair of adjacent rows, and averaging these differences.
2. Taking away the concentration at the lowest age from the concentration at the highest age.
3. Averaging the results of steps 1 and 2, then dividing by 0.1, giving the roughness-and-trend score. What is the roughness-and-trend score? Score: 49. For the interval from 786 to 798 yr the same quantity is 30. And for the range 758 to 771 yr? -45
